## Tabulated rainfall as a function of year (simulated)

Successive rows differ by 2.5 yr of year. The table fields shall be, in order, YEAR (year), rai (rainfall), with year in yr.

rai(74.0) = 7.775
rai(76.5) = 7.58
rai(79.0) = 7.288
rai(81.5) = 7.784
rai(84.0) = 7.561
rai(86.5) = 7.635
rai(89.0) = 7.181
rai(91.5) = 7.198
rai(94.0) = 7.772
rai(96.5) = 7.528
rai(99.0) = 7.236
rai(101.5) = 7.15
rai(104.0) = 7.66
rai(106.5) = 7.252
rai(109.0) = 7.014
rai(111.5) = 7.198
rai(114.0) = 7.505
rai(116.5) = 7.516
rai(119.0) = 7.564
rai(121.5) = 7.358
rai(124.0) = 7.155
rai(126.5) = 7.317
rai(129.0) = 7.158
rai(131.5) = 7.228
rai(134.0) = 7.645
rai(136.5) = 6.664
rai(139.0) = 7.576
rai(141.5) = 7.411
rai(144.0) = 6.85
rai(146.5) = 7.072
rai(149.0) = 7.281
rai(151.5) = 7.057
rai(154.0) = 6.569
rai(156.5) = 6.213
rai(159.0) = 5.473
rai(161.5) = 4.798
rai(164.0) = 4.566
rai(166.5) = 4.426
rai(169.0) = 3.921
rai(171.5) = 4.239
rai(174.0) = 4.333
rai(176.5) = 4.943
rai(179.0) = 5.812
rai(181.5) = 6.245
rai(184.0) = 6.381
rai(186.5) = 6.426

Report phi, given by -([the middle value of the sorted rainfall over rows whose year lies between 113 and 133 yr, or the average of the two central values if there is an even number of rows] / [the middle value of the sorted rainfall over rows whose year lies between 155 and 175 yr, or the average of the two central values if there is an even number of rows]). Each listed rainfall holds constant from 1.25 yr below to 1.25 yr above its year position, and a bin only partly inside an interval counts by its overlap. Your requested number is -1.63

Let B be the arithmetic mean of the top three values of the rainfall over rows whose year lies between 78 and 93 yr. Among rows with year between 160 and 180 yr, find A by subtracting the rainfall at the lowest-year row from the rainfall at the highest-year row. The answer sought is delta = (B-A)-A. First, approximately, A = 1.0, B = 7.7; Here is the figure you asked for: 5.6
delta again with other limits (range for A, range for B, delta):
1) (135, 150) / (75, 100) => 6.5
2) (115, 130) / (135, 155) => 8.1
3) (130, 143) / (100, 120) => 7.2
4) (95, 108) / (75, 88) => 8.2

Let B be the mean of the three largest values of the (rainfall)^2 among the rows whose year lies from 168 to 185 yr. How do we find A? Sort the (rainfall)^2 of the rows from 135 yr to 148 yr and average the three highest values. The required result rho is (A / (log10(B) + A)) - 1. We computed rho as -0.028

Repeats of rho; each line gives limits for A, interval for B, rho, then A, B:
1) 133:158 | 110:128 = -0.030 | 57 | 56.7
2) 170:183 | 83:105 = -0.052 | 32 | 59.1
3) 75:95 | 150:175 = -0.027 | 60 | 43.9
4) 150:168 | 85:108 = -0.039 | 44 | 59.1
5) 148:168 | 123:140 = -0.035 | 49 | 56.5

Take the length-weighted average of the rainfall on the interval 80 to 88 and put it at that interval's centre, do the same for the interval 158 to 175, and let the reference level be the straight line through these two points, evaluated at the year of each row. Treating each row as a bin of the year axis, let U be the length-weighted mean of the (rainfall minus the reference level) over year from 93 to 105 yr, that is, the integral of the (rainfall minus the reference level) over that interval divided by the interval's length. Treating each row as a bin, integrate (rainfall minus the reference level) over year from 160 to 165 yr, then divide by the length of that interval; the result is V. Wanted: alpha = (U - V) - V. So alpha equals 0.3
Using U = 0.4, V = 0.1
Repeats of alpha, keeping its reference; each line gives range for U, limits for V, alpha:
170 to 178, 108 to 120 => -1.4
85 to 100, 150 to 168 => -1.4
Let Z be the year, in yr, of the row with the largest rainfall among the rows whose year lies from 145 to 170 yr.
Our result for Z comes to 149.0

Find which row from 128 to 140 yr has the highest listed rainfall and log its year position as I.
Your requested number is 134.0 yr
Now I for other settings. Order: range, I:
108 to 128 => 119.0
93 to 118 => 94.0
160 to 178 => 176.5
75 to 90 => 81.5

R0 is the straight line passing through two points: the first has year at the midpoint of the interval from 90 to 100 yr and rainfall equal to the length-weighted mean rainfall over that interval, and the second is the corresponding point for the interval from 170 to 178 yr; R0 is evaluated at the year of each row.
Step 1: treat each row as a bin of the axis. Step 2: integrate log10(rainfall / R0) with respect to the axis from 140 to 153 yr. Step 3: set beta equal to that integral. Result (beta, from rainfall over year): 1.4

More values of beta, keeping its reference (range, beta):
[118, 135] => 1.2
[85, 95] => -0.1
